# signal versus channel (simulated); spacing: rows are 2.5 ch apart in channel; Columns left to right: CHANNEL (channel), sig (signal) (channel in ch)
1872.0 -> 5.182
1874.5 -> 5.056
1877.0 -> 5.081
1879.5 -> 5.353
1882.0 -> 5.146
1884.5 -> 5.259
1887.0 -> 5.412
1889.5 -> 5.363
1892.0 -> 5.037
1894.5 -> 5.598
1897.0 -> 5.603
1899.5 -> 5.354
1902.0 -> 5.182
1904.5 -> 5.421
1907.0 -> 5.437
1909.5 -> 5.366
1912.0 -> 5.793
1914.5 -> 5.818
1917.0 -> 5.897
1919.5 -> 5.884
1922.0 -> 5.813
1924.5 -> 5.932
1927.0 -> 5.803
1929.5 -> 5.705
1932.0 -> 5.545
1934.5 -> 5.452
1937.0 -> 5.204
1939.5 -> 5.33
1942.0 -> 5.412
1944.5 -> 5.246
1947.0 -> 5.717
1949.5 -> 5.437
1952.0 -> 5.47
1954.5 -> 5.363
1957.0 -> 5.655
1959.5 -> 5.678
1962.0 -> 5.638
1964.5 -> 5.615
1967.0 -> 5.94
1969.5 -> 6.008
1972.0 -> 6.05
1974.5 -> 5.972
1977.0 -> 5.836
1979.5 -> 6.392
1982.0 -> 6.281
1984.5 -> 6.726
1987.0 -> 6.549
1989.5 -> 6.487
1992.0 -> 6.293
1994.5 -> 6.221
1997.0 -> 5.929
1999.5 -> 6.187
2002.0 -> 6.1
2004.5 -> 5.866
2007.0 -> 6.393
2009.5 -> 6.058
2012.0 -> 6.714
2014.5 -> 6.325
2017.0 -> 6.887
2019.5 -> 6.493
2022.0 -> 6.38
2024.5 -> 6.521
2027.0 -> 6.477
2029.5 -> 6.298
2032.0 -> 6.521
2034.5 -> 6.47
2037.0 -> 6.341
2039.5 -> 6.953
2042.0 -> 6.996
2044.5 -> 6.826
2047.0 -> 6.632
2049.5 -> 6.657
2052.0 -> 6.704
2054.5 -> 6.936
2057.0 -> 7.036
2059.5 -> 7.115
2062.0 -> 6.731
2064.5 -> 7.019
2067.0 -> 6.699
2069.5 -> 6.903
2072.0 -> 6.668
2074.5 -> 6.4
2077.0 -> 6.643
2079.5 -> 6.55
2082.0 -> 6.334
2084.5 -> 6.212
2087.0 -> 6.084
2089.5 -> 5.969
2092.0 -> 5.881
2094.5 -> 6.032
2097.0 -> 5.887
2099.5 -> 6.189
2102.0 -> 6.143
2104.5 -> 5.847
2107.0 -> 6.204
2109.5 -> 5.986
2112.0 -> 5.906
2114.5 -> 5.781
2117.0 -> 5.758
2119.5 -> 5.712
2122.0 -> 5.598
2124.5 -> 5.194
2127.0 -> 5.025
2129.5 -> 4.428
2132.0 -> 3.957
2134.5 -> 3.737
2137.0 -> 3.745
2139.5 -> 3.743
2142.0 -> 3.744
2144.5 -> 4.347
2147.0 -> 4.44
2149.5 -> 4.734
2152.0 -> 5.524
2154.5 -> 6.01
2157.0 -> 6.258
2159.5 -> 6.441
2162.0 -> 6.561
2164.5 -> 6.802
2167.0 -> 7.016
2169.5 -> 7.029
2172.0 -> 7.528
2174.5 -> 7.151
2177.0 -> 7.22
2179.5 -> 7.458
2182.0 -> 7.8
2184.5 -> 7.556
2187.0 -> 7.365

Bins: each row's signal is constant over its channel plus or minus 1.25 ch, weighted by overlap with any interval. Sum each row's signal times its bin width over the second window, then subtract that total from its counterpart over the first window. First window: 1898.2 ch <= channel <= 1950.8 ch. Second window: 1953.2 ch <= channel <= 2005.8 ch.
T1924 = -25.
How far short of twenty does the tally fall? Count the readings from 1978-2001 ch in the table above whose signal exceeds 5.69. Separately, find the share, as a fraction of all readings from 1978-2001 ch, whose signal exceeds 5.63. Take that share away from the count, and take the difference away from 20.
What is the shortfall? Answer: 12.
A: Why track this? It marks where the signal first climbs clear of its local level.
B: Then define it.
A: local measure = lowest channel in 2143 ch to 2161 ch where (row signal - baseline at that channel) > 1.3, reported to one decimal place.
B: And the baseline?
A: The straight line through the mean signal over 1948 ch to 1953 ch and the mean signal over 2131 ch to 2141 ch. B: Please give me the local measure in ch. 2152.0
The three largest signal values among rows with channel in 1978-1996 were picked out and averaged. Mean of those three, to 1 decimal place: 6.6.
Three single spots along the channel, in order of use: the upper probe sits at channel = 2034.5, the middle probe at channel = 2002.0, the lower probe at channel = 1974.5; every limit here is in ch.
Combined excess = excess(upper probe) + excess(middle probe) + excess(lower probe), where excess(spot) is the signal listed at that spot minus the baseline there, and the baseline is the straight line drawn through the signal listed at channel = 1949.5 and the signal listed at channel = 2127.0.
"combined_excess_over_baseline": 2.61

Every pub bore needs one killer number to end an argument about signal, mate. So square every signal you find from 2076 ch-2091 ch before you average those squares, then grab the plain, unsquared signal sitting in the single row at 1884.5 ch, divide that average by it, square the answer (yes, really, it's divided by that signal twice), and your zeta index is 57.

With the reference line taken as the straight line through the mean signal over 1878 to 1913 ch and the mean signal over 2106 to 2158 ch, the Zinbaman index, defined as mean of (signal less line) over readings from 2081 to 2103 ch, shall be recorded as 1.0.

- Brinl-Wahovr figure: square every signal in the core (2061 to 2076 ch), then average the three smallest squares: 43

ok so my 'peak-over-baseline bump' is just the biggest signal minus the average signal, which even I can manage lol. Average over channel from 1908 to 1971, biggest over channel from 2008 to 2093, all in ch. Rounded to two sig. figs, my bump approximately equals 1.5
